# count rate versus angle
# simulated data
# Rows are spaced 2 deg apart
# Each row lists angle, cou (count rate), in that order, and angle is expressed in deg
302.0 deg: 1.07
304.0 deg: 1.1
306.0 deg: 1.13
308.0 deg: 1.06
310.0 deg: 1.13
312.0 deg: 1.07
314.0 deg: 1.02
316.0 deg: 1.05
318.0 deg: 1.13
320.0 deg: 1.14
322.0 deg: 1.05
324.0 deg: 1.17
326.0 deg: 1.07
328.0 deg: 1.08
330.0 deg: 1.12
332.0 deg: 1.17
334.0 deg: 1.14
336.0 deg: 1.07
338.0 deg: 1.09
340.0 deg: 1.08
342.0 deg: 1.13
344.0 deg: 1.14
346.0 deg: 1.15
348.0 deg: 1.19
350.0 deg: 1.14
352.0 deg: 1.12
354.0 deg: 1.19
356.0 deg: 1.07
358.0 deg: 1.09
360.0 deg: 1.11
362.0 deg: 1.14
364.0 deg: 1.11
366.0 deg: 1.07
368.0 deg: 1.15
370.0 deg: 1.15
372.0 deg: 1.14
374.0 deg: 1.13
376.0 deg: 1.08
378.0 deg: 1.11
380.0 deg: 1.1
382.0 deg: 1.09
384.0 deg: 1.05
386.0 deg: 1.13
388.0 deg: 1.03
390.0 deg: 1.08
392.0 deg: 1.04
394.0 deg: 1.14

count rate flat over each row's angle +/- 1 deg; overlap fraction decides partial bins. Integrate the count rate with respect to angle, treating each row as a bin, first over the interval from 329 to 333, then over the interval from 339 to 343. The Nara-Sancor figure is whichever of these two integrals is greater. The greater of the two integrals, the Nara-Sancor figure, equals 4.58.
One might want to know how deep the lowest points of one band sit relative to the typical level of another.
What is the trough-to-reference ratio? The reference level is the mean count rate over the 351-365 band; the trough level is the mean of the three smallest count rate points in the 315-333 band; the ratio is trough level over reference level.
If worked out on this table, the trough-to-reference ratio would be 0.945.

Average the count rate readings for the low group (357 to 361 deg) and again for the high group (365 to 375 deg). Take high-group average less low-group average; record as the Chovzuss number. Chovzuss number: 0.03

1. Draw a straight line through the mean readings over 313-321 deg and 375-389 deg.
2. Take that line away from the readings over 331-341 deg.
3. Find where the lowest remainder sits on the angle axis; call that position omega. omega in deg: 336.0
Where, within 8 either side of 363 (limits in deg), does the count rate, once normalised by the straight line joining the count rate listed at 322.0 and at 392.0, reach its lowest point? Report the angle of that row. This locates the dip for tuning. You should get 356.0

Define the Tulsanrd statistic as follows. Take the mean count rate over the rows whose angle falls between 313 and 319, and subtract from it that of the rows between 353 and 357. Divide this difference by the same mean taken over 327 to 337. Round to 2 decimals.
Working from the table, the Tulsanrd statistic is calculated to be -0.06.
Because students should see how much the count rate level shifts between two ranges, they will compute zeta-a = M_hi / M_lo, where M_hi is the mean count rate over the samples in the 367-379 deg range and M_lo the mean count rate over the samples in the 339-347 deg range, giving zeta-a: 1.00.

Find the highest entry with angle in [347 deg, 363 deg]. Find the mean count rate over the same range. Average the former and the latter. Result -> 1.16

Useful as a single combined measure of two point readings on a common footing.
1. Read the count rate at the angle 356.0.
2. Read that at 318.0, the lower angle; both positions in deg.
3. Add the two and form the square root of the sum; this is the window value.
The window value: 1.48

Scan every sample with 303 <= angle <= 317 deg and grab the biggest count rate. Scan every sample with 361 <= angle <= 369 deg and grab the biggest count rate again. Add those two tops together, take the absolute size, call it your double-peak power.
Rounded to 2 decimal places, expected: 2.28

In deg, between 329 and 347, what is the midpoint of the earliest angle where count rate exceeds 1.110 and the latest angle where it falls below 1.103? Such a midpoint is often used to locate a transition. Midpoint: 335 deg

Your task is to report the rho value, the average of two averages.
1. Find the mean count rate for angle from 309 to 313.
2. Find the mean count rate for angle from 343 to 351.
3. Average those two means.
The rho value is 1.13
